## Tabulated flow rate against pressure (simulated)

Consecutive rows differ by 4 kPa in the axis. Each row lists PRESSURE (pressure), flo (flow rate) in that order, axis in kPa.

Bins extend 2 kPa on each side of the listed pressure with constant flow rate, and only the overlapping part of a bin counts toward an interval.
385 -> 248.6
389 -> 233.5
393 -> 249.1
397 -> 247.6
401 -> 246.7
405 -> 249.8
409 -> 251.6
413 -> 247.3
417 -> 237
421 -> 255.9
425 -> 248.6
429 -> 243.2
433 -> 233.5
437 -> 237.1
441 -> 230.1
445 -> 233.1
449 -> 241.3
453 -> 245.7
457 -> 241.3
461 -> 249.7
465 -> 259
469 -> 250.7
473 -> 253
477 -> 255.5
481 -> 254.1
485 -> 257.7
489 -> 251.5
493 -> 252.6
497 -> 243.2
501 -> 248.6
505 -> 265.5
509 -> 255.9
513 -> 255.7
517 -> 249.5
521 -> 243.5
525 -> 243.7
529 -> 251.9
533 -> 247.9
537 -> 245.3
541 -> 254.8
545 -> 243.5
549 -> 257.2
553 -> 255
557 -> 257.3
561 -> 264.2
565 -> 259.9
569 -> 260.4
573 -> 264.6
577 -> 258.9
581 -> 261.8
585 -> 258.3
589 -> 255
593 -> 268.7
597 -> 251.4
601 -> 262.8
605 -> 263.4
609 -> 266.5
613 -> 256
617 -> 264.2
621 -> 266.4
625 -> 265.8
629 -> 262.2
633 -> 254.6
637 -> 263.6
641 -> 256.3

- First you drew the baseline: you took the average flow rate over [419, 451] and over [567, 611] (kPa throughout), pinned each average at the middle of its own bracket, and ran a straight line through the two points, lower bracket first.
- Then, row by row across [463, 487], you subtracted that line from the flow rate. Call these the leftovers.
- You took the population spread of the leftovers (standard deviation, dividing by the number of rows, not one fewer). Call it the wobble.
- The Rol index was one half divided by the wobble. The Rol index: 0.176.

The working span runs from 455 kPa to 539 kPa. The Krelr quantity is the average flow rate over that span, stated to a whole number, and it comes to 251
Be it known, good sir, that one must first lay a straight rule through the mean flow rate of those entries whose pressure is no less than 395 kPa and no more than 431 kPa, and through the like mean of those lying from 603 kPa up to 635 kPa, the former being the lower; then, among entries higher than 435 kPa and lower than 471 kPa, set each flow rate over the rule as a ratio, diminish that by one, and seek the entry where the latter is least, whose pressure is 441 kPa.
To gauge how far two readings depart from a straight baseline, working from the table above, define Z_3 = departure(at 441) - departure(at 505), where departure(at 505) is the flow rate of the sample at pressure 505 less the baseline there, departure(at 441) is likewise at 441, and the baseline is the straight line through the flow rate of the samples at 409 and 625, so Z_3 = -31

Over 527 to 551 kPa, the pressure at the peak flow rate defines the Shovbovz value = 549 kPa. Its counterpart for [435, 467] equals 465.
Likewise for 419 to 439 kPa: 421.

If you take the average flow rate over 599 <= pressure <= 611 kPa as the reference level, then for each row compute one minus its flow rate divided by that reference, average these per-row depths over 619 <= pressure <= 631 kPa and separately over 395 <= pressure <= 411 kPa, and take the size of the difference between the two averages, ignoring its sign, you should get 0.06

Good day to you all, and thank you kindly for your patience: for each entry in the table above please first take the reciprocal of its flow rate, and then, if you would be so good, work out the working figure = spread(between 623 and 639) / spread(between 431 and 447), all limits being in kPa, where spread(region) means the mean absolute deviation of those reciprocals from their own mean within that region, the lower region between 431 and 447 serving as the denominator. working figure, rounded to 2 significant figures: 1.5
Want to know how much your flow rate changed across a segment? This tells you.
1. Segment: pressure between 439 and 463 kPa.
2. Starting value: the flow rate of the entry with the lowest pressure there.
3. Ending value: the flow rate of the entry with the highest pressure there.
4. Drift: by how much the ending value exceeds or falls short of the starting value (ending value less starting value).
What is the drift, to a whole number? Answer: 20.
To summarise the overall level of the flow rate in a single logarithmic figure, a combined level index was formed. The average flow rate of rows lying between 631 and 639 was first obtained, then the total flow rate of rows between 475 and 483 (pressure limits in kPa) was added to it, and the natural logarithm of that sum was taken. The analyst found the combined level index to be 6.64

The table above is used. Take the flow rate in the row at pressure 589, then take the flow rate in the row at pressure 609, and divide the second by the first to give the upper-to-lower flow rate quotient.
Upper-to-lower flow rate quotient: 1.05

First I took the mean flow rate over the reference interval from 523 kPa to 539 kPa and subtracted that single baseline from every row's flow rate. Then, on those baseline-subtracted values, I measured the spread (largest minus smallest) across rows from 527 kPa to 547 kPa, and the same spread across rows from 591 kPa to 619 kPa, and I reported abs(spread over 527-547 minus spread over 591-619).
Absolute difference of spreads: 6.0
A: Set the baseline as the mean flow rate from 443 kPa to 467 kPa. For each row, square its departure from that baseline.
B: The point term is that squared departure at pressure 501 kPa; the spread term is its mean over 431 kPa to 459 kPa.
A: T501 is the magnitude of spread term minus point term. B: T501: 71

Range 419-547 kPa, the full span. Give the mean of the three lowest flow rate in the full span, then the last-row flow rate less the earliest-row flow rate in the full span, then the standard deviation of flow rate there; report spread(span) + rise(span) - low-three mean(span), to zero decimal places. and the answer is -237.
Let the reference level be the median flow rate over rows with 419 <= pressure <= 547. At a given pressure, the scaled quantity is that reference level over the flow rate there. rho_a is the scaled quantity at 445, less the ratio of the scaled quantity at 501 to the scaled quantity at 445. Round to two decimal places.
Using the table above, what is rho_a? 0.13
